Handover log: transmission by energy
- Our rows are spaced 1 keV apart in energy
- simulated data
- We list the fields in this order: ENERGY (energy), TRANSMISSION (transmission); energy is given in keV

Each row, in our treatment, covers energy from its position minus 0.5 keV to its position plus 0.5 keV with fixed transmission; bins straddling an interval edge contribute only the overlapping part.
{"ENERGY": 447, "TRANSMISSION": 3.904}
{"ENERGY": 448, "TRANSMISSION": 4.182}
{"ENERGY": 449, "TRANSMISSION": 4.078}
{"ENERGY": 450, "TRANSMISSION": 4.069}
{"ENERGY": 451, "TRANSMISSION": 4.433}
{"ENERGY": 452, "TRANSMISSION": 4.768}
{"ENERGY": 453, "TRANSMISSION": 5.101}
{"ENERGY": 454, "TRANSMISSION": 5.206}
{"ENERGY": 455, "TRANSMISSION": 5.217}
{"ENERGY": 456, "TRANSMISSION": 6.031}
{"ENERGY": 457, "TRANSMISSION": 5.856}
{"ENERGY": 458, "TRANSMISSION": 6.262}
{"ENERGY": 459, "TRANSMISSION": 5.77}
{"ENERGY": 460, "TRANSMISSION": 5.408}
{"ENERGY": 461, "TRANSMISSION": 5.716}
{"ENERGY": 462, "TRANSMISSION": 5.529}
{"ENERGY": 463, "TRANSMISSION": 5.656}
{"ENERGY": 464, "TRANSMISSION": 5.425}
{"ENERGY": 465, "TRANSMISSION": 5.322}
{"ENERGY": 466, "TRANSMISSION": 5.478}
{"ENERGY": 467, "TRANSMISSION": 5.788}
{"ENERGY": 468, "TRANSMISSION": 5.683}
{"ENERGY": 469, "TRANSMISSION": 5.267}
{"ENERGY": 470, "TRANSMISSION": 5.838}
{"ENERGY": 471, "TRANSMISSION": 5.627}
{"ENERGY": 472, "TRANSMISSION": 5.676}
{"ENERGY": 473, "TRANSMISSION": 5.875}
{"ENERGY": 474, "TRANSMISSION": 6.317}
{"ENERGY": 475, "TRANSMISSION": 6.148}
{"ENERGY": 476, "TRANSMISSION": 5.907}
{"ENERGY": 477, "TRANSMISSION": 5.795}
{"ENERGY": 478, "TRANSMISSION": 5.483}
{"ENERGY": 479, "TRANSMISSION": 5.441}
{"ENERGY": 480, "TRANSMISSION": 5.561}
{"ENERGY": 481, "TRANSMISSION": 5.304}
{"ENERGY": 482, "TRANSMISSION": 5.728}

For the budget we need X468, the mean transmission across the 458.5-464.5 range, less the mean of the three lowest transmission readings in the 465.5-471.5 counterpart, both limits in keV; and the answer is 0.1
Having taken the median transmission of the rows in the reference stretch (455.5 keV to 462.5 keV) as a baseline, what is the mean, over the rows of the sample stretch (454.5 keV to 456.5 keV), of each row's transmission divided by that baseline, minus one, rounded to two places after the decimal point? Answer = -0.03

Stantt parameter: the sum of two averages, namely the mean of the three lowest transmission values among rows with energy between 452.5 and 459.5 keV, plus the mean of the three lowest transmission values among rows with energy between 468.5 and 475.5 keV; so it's 10.7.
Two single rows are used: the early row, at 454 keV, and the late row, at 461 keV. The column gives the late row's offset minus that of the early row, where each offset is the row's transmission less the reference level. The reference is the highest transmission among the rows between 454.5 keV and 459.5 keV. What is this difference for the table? 0.5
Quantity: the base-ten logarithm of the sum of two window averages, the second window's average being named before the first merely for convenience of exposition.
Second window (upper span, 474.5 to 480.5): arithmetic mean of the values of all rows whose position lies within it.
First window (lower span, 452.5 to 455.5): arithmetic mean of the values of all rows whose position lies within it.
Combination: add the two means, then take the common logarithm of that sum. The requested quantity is 1.04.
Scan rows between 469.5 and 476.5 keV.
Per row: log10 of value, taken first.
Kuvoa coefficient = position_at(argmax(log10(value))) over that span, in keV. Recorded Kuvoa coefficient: 474 keV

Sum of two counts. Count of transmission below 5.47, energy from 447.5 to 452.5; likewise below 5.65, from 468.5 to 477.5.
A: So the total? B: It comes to 7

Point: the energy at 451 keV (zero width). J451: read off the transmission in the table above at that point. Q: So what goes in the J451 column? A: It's 4.433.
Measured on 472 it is 5.676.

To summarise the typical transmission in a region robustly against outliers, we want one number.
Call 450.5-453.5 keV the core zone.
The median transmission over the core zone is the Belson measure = 4.77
